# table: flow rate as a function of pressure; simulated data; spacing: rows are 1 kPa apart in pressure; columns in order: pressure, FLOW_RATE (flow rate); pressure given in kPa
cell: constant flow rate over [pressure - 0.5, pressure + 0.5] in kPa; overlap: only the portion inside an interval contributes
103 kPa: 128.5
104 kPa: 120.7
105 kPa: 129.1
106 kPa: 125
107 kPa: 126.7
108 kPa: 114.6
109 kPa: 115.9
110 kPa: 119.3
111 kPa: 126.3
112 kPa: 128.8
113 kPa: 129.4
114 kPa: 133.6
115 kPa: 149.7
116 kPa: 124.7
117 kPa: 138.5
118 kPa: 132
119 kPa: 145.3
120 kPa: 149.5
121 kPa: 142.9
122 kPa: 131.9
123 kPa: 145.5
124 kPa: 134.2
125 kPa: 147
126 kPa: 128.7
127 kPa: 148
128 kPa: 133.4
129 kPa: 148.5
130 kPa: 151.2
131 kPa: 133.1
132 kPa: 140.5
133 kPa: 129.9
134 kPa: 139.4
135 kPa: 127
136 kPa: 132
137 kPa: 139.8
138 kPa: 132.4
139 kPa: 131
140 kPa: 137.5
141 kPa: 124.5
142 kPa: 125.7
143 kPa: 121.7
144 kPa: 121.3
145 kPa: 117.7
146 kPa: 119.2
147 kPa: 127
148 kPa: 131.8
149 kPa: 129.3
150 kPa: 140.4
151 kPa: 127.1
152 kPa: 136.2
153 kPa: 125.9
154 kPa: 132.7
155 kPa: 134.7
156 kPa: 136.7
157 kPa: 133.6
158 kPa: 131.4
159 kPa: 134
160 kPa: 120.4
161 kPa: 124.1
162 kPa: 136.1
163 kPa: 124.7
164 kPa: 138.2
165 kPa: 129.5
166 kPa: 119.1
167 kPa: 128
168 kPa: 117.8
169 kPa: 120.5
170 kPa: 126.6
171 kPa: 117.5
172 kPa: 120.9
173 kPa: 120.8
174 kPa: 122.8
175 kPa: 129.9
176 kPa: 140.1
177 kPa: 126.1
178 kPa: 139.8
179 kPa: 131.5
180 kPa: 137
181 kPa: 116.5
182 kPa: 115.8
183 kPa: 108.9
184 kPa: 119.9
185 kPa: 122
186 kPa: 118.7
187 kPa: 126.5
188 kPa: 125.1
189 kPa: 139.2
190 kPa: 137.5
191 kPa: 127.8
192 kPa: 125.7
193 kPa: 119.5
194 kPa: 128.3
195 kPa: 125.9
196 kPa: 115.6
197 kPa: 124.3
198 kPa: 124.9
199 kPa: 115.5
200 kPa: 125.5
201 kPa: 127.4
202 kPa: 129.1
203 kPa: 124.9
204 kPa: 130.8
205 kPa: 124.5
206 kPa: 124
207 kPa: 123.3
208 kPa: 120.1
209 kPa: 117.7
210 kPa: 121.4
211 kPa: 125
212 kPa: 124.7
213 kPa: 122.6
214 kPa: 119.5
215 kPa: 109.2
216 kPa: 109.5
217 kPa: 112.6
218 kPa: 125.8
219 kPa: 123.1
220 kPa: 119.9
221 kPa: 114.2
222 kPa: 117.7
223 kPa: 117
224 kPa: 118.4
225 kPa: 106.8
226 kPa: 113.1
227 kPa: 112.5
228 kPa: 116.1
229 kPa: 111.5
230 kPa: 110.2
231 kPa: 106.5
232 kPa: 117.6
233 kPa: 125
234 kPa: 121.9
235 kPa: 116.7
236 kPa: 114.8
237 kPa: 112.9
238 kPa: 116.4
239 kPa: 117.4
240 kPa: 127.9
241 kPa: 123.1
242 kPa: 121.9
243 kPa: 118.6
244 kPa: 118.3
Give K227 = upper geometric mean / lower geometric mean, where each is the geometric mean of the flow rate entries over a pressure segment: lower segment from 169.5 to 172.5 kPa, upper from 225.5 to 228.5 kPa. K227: 0.94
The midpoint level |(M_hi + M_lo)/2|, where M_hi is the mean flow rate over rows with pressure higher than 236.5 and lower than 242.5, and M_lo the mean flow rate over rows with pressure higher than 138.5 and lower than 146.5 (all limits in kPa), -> 122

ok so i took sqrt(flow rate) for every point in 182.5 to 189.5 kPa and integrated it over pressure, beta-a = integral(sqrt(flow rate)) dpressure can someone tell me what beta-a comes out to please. 78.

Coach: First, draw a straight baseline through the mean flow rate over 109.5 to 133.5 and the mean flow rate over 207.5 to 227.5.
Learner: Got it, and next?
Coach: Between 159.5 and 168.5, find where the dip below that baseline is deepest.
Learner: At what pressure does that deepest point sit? 168 kPa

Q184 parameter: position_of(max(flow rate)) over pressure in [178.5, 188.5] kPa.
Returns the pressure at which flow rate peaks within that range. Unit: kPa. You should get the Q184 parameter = 180 kPa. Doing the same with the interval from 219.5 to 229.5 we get 220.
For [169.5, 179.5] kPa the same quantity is 176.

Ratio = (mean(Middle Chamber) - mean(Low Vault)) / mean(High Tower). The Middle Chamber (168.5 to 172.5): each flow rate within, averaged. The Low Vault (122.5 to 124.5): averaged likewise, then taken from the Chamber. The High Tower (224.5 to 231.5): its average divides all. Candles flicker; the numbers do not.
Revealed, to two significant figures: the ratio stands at -0.17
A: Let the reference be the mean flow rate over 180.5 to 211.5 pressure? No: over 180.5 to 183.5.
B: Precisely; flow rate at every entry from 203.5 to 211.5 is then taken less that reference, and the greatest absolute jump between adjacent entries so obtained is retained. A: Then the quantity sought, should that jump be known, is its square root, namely 2.5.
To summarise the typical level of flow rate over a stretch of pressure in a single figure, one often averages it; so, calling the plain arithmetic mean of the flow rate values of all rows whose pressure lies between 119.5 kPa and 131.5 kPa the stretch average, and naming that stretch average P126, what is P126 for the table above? 141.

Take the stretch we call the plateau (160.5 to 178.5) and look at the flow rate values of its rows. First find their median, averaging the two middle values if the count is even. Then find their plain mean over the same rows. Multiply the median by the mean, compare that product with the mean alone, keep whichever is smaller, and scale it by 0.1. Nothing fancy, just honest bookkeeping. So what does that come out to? 12.68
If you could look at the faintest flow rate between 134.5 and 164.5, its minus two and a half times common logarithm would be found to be -5.18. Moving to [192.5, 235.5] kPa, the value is -5.07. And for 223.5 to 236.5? -5.07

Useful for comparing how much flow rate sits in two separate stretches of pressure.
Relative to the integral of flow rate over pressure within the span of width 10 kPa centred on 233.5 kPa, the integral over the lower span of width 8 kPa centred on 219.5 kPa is 0.81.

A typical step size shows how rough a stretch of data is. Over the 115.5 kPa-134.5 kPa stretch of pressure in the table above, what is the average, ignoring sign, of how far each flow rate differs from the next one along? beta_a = 11.6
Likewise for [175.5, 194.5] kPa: 7.7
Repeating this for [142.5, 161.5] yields 5.6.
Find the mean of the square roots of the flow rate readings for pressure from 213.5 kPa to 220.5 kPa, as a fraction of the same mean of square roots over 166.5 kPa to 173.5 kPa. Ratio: 0.98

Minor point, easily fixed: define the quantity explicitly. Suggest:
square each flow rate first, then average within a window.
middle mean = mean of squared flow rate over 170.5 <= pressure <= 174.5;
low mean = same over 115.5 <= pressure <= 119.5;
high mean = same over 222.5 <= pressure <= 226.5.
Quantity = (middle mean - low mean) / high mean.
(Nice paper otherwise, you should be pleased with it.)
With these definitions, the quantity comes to -0.29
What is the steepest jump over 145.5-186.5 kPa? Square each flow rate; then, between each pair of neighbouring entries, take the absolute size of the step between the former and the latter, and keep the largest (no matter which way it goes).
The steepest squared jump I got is 5197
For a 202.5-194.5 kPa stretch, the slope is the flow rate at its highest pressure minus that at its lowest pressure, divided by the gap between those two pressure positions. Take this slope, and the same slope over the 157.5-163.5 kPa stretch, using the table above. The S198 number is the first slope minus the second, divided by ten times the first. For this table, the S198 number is 0.39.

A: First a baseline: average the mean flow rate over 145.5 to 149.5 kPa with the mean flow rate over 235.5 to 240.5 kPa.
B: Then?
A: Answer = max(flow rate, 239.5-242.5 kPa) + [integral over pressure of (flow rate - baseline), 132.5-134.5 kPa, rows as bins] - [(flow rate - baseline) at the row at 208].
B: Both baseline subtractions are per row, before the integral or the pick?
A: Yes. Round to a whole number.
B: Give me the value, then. 155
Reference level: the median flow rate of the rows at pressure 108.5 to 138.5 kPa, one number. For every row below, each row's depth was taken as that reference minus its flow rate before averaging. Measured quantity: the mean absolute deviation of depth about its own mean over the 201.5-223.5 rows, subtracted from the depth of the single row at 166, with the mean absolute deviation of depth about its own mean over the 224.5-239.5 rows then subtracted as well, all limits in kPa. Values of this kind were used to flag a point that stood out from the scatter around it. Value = 6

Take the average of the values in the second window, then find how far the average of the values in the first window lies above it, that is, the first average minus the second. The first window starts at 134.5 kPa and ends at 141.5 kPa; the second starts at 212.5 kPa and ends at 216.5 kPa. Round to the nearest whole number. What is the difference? 17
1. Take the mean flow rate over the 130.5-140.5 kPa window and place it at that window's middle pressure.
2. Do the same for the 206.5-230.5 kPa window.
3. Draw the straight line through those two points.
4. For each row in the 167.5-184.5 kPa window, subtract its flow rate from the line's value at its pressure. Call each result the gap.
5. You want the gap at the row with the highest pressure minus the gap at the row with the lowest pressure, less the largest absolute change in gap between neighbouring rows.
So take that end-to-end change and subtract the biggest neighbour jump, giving -26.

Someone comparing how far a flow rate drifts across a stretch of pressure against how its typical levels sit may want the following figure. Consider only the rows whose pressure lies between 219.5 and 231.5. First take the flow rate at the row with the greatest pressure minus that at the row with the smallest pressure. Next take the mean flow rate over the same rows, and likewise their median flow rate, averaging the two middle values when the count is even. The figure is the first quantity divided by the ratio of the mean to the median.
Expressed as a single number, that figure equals -13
